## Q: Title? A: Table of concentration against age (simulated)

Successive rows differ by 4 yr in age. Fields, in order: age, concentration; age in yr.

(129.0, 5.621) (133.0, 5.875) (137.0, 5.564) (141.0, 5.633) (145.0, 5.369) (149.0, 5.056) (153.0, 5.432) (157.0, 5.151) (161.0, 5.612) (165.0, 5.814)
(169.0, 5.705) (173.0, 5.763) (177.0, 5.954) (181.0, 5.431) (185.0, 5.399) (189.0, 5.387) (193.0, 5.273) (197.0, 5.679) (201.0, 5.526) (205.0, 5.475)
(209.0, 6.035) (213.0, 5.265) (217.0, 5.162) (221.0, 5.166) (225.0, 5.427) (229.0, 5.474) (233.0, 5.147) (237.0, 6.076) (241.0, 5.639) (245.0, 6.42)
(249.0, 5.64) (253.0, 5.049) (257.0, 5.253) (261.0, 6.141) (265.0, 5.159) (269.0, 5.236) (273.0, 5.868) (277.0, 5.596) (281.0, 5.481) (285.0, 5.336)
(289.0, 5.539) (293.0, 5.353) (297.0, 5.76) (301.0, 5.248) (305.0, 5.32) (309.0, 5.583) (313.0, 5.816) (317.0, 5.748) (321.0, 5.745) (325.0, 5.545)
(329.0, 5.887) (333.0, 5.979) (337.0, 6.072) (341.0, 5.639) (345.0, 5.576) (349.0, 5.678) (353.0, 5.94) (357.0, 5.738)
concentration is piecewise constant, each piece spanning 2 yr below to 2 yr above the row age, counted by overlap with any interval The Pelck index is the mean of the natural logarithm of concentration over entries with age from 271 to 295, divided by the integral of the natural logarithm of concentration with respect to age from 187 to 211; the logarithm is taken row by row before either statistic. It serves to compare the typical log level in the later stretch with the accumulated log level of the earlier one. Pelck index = 0.0415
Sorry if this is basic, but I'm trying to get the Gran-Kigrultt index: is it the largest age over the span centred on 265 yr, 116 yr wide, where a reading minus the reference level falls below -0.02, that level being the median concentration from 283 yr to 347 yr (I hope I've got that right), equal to 309.0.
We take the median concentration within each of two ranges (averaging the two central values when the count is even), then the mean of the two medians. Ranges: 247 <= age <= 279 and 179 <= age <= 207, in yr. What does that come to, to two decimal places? 5.43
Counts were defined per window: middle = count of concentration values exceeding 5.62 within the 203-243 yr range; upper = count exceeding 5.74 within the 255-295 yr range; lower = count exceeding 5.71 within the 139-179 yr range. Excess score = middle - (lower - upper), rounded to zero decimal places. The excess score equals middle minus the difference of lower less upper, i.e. 2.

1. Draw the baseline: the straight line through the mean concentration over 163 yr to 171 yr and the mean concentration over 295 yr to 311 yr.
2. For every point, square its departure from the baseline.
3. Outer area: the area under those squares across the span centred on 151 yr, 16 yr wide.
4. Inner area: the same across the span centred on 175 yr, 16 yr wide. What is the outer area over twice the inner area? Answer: 4.5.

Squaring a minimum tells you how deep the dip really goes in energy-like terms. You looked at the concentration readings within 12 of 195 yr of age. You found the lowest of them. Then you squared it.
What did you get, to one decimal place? 27.8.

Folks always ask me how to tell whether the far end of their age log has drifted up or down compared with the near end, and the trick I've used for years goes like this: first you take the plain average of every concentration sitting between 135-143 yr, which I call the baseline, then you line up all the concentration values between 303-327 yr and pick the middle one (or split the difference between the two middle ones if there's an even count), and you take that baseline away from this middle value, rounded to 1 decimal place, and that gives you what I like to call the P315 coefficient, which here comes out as 0.1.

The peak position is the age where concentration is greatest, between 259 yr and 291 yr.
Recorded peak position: 261.0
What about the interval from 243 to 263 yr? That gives 245.0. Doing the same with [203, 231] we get 209.0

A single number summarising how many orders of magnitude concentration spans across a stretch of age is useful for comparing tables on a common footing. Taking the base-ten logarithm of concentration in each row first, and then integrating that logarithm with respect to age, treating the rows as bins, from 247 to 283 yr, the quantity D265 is 26.6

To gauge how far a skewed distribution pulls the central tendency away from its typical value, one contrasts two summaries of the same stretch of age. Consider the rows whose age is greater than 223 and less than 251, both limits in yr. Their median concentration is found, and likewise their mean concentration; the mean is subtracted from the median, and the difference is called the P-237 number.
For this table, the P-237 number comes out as -0.05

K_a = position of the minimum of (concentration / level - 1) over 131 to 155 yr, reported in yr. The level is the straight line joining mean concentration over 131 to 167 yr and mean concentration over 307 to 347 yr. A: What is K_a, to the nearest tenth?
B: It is 149.0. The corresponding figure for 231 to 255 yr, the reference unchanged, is 253.0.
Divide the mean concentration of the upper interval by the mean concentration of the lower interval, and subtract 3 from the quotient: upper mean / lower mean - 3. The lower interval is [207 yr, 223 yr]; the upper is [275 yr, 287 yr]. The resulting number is -1.99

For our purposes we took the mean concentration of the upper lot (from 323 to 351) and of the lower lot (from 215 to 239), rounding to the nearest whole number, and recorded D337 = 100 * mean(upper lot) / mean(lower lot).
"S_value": 107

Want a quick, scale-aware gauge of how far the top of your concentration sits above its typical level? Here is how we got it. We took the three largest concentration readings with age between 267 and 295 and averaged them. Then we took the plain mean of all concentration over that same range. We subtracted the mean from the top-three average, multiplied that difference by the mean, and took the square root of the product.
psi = 1.0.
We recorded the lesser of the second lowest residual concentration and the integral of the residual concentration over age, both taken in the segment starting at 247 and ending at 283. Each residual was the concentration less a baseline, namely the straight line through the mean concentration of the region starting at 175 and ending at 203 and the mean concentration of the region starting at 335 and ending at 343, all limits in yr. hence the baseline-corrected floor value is -7.2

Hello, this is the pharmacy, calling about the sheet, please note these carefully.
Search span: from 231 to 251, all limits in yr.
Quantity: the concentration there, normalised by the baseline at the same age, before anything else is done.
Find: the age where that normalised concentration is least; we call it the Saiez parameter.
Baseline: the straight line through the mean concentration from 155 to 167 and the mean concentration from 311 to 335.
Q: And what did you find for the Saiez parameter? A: 233.0 yr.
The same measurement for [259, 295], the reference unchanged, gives 265.0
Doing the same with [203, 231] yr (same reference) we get 221.0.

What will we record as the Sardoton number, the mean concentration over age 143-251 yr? 5.54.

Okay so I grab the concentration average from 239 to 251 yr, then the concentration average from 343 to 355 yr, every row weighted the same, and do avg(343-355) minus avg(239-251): -0.17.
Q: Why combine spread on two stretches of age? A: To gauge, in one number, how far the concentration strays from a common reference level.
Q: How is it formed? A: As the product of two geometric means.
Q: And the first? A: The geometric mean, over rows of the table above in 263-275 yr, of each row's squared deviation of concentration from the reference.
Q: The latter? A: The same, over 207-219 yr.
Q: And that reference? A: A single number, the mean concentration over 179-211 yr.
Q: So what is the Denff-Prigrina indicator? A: 0.0145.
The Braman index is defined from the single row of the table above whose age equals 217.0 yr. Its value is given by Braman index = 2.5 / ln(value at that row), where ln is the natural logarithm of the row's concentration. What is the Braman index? 1.52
